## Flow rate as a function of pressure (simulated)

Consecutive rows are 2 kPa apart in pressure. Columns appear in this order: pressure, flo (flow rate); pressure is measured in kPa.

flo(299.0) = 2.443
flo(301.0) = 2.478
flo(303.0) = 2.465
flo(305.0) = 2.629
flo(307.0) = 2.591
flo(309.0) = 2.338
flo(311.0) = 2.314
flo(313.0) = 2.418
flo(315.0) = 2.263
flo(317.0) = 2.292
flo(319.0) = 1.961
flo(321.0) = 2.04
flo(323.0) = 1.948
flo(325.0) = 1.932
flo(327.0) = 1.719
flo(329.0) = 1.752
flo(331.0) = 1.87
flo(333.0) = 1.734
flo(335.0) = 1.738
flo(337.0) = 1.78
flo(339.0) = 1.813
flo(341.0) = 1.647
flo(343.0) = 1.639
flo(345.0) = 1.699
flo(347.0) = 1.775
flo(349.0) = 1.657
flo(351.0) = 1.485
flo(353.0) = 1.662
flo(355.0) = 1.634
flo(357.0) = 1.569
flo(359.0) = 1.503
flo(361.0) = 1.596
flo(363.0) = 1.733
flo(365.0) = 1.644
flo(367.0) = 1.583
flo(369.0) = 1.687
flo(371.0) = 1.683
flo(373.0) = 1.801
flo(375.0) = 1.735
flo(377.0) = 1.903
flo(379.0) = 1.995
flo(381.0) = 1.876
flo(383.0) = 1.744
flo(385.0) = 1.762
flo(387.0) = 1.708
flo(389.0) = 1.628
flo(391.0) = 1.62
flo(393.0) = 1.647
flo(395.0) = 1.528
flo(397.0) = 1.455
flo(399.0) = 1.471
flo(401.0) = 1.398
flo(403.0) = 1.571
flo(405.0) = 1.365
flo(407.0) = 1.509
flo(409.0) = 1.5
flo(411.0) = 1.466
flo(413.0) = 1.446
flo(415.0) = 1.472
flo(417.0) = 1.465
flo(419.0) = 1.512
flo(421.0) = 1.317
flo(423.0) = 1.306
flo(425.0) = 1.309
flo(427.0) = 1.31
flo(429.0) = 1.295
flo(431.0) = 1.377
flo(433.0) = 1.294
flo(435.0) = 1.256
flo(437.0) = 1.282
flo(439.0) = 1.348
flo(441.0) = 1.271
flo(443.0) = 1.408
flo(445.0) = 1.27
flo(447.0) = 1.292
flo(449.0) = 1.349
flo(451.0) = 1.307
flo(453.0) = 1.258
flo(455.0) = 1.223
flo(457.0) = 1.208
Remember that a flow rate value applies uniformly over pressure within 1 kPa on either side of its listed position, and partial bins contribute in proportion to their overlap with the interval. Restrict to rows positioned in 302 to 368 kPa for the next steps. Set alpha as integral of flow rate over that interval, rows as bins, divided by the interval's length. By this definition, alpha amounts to 1.89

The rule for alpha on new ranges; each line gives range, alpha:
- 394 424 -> 1.45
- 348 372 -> 1.62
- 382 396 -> 1.66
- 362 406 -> 1.66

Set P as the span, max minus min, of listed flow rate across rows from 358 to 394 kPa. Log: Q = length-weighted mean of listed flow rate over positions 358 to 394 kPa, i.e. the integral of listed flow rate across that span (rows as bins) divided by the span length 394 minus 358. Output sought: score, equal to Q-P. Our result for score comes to 1.22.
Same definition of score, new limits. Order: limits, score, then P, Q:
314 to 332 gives 1.40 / 0.57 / 1.98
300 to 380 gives 0.75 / 1.14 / 1.89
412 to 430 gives 1.16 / 0.22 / 1.38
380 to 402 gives 1.14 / 0.48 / 1.62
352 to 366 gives 1.39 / 0.23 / 1.62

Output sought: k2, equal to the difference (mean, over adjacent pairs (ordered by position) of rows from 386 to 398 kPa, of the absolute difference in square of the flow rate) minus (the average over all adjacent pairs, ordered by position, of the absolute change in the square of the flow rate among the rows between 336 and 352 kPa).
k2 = -0.11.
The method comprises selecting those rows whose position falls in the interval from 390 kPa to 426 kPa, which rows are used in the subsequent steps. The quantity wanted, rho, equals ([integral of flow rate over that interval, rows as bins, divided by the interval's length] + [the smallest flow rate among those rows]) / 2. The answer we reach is 1.39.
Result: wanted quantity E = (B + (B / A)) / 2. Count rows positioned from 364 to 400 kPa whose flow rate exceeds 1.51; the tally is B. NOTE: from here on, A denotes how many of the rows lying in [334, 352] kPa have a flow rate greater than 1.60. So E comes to 9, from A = 8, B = 16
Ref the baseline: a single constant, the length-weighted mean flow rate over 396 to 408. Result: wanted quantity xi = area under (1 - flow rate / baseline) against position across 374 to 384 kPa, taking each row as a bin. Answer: -2.7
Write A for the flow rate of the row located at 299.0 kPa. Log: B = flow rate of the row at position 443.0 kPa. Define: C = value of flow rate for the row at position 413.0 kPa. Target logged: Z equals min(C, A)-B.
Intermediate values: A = 2.443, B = 1.408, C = 1.446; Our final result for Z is 0.04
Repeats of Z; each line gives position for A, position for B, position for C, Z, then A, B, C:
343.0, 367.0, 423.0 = -0.28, 1.639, 1.583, 1.306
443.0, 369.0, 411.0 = -0.28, 1.408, 1.687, 1.466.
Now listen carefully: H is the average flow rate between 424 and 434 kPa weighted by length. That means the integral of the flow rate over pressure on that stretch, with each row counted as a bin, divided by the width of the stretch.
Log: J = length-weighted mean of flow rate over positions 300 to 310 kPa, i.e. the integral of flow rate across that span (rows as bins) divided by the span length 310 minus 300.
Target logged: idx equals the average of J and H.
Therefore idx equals 1.91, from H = 1.3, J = 2.5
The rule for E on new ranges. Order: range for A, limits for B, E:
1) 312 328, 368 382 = 4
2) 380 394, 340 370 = 7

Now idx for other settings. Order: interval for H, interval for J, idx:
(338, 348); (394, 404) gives 1.60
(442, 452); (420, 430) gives 1.32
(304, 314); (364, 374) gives 2.07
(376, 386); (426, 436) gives 1.58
